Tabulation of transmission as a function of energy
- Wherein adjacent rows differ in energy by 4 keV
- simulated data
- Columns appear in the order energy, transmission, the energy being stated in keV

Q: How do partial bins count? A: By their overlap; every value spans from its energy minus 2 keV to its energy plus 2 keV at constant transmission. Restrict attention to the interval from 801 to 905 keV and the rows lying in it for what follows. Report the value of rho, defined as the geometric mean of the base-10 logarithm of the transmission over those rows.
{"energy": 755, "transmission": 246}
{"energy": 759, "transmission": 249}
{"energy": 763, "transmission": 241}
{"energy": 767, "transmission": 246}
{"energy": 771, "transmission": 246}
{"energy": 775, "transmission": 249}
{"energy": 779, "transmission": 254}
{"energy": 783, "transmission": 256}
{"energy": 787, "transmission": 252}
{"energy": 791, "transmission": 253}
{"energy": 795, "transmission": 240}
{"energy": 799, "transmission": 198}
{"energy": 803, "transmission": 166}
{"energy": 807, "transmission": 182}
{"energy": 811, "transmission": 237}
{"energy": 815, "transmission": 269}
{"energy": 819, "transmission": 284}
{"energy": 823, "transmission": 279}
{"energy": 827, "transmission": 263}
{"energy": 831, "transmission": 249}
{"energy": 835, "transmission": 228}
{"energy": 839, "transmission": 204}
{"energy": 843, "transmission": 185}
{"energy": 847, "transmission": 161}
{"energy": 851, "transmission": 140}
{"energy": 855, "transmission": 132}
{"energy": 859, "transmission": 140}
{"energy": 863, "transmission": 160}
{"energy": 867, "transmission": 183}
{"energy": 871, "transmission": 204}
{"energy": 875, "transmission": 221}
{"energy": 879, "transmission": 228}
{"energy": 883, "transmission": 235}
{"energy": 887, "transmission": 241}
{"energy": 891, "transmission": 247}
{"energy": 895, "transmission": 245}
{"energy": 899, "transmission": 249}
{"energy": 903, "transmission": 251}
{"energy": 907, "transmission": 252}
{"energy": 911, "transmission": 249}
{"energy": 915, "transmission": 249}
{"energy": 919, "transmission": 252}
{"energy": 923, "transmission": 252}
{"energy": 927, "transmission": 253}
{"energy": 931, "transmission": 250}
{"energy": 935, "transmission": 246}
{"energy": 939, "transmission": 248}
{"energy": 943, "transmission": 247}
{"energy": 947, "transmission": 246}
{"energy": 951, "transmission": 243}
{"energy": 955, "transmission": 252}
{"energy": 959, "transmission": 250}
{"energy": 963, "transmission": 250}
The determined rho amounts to 2.32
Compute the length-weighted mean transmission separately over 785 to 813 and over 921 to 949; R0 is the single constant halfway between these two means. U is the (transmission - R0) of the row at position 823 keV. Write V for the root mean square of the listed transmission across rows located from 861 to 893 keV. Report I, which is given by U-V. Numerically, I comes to -171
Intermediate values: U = 45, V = 217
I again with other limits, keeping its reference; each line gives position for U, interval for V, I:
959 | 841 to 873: -148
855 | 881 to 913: -348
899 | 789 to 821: -217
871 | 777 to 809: -257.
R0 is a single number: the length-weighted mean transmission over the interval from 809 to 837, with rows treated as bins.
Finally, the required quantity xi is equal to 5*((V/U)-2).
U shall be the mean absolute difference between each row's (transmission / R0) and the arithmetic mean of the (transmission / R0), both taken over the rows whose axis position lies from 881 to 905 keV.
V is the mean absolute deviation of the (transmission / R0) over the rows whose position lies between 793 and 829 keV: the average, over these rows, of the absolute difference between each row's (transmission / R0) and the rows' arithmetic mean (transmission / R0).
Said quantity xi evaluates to 30.0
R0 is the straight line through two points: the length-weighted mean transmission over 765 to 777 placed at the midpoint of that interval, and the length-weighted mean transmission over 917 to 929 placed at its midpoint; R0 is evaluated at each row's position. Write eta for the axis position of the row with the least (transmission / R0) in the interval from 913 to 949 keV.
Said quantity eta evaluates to 947 keV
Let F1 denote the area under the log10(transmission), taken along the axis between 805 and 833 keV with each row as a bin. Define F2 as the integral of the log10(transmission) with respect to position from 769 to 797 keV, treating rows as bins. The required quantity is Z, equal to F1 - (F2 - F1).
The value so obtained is 67.1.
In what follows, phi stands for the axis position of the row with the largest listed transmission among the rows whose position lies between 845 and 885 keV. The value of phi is 883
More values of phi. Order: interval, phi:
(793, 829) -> 819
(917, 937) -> 927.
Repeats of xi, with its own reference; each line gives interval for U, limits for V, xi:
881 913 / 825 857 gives 36.9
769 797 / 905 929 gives -8.3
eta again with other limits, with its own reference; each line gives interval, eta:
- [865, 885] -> 867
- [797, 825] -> 803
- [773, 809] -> 803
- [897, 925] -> 915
